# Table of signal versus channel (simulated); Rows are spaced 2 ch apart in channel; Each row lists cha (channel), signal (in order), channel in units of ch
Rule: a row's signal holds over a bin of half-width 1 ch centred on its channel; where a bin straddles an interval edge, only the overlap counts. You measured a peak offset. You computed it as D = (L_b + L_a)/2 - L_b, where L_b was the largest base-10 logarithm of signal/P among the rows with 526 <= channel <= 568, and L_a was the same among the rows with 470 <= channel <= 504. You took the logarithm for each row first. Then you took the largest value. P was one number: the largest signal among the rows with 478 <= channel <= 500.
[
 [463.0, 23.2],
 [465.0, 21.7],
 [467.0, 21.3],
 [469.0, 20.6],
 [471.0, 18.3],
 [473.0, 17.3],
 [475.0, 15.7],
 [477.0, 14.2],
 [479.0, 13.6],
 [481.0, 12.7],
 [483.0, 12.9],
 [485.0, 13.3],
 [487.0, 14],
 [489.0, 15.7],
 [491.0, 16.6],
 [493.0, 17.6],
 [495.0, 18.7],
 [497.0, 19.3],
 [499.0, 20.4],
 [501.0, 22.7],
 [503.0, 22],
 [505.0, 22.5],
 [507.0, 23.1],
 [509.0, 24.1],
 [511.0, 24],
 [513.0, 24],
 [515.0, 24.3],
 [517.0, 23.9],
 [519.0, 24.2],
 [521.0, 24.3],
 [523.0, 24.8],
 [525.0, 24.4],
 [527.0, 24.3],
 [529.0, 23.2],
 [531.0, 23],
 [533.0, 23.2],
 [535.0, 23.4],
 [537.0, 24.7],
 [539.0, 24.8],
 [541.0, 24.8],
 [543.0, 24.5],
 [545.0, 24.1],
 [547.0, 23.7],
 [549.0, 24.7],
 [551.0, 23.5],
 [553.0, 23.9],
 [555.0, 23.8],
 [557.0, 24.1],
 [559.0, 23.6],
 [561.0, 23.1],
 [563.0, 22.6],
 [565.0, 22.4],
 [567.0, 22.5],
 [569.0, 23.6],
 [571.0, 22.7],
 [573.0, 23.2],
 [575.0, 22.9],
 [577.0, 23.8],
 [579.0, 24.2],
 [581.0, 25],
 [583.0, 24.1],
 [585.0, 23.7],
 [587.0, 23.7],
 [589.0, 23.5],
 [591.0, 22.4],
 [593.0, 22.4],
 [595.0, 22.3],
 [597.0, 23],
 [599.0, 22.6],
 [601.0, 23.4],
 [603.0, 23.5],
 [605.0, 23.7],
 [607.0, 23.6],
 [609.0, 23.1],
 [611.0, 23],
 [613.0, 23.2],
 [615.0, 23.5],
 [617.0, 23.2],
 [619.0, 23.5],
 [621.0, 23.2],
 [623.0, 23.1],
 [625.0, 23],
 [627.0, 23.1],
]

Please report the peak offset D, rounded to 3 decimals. -0.019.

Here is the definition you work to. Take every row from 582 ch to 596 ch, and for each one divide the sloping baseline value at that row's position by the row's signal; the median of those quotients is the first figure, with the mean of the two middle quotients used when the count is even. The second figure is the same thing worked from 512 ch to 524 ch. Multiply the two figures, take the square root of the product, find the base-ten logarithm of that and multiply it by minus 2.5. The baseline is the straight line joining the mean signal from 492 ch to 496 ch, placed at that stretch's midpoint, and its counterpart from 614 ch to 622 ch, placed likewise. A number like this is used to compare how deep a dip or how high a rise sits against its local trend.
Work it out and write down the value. 0.16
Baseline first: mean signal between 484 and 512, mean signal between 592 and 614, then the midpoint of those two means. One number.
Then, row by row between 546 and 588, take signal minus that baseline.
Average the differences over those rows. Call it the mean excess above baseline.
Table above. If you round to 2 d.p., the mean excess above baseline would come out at 2.24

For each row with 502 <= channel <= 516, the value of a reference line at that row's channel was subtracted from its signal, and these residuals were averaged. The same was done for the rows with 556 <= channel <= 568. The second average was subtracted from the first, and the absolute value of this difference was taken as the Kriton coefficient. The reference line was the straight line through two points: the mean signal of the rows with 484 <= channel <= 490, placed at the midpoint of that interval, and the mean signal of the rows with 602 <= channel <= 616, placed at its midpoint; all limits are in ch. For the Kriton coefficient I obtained 4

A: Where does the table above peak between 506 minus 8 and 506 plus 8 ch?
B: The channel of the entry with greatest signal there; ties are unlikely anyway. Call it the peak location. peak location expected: 509.0 ch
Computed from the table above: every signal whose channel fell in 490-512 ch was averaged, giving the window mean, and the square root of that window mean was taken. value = 4.58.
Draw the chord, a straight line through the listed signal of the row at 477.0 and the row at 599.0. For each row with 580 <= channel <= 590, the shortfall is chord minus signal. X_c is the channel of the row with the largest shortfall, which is 589.0 ch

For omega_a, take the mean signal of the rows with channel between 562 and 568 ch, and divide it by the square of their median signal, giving 0.0444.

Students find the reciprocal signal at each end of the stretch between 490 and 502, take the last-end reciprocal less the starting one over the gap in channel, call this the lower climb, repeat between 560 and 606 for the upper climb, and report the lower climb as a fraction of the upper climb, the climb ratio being 65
